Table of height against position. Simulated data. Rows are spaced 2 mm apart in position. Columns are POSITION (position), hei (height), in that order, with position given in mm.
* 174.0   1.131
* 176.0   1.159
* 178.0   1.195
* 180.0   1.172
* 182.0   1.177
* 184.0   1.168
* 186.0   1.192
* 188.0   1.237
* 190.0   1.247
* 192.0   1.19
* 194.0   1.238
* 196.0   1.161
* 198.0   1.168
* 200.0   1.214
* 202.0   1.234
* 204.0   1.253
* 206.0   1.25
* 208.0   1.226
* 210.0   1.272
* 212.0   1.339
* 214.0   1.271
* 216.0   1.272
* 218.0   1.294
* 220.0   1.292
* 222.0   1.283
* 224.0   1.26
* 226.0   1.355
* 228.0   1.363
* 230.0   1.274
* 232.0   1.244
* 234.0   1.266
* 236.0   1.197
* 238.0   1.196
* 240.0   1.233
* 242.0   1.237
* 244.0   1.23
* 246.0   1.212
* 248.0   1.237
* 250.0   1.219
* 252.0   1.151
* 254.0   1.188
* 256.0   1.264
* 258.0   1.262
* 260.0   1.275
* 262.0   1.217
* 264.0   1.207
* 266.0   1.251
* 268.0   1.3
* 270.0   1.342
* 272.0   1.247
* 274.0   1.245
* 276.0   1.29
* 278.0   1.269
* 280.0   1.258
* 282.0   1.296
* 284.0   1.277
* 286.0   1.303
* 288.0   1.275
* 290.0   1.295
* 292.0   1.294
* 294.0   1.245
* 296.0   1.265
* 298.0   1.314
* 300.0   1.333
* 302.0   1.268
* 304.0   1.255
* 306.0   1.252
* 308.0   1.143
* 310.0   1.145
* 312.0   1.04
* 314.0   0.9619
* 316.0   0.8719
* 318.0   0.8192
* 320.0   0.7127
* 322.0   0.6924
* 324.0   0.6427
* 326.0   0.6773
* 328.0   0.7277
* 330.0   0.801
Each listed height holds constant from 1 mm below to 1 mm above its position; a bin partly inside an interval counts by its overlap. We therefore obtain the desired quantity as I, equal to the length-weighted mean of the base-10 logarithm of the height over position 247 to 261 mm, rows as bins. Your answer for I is 0.089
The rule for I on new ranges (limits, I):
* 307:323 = -0.042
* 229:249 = 0.091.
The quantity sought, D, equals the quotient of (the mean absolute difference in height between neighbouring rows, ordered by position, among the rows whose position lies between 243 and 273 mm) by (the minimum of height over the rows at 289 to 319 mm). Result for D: 0.048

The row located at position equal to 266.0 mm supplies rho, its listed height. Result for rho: 1.251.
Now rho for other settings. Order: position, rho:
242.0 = 1.237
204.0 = 1.253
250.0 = 1.219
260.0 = 1.275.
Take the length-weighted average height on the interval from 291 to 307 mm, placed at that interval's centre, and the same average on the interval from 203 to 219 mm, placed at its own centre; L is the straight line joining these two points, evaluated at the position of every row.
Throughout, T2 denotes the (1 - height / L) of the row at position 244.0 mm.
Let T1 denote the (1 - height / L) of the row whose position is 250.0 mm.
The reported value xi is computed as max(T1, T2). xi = 0.04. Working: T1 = 0.04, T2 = 0.035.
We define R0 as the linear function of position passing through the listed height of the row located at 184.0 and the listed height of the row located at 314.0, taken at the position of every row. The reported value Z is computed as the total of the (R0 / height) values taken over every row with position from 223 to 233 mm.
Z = 4.23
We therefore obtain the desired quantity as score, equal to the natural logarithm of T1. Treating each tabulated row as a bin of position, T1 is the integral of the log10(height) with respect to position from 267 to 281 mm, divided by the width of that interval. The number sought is -2.24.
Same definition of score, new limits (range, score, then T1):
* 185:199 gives -2.52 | 0.081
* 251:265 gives -2.44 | 0.087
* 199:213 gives -2.32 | 0.099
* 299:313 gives -2.53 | 0.080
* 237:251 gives -2.44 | 0.088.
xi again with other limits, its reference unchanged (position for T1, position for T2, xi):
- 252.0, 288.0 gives 0.10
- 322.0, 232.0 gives 0.46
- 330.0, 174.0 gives 0.37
